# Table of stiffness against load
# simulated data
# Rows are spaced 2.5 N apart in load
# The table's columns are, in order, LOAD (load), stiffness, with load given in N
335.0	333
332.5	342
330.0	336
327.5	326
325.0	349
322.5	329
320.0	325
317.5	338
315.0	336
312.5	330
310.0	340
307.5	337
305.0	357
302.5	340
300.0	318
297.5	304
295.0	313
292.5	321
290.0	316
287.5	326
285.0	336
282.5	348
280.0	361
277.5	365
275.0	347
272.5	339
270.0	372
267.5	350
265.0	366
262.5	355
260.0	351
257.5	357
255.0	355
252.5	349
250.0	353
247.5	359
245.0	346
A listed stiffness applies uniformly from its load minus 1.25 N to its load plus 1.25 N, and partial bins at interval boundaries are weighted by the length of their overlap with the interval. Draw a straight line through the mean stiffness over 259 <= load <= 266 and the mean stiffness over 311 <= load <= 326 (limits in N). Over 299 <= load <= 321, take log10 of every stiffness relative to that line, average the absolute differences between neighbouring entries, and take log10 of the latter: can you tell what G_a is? -1.82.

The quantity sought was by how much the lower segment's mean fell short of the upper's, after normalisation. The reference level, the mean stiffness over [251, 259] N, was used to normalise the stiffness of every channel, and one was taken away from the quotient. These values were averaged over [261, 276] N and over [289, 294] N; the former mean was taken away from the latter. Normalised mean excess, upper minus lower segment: -0.103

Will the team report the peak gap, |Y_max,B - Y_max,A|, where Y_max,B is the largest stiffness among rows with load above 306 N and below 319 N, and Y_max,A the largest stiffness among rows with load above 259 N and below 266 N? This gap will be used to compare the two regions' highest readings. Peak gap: 26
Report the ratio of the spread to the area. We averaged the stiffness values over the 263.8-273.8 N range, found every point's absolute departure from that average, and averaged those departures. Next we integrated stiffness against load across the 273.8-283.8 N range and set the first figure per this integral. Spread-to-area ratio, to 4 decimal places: 0.0034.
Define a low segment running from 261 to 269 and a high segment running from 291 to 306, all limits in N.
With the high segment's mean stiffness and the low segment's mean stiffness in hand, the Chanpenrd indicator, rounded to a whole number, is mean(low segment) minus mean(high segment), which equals 32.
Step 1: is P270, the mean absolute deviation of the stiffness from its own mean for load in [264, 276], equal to 11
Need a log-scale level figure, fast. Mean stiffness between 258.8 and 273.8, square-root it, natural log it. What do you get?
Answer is 2.94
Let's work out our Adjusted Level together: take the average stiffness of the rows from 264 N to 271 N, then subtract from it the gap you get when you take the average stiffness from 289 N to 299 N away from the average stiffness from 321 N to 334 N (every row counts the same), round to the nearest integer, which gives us 340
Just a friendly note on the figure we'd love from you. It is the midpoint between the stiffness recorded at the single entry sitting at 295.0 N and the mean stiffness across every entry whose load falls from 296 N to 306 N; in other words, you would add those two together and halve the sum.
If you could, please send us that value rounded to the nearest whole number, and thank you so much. 321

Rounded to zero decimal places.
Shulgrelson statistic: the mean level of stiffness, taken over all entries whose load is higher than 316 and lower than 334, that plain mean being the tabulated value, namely 335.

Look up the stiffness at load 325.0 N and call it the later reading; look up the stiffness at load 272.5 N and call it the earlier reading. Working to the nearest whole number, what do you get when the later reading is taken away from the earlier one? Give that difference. -10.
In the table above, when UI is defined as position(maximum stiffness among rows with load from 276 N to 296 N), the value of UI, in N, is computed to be 277.5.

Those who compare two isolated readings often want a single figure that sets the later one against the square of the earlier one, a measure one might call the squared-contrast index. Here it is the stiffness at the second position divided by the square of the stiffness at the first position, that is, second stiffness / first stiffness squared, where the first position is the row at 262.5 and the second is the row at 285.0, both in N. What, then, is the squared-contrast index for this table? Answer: 0.0027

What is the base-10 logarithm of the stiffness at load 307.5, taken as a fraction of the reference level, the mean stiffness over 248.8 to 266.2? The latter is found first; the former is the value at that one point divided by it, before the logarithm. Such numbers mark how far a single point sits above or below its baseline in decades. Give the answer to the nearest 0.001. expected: -0.023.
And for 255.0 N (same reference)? 0.000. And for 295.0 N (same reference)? -0.055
